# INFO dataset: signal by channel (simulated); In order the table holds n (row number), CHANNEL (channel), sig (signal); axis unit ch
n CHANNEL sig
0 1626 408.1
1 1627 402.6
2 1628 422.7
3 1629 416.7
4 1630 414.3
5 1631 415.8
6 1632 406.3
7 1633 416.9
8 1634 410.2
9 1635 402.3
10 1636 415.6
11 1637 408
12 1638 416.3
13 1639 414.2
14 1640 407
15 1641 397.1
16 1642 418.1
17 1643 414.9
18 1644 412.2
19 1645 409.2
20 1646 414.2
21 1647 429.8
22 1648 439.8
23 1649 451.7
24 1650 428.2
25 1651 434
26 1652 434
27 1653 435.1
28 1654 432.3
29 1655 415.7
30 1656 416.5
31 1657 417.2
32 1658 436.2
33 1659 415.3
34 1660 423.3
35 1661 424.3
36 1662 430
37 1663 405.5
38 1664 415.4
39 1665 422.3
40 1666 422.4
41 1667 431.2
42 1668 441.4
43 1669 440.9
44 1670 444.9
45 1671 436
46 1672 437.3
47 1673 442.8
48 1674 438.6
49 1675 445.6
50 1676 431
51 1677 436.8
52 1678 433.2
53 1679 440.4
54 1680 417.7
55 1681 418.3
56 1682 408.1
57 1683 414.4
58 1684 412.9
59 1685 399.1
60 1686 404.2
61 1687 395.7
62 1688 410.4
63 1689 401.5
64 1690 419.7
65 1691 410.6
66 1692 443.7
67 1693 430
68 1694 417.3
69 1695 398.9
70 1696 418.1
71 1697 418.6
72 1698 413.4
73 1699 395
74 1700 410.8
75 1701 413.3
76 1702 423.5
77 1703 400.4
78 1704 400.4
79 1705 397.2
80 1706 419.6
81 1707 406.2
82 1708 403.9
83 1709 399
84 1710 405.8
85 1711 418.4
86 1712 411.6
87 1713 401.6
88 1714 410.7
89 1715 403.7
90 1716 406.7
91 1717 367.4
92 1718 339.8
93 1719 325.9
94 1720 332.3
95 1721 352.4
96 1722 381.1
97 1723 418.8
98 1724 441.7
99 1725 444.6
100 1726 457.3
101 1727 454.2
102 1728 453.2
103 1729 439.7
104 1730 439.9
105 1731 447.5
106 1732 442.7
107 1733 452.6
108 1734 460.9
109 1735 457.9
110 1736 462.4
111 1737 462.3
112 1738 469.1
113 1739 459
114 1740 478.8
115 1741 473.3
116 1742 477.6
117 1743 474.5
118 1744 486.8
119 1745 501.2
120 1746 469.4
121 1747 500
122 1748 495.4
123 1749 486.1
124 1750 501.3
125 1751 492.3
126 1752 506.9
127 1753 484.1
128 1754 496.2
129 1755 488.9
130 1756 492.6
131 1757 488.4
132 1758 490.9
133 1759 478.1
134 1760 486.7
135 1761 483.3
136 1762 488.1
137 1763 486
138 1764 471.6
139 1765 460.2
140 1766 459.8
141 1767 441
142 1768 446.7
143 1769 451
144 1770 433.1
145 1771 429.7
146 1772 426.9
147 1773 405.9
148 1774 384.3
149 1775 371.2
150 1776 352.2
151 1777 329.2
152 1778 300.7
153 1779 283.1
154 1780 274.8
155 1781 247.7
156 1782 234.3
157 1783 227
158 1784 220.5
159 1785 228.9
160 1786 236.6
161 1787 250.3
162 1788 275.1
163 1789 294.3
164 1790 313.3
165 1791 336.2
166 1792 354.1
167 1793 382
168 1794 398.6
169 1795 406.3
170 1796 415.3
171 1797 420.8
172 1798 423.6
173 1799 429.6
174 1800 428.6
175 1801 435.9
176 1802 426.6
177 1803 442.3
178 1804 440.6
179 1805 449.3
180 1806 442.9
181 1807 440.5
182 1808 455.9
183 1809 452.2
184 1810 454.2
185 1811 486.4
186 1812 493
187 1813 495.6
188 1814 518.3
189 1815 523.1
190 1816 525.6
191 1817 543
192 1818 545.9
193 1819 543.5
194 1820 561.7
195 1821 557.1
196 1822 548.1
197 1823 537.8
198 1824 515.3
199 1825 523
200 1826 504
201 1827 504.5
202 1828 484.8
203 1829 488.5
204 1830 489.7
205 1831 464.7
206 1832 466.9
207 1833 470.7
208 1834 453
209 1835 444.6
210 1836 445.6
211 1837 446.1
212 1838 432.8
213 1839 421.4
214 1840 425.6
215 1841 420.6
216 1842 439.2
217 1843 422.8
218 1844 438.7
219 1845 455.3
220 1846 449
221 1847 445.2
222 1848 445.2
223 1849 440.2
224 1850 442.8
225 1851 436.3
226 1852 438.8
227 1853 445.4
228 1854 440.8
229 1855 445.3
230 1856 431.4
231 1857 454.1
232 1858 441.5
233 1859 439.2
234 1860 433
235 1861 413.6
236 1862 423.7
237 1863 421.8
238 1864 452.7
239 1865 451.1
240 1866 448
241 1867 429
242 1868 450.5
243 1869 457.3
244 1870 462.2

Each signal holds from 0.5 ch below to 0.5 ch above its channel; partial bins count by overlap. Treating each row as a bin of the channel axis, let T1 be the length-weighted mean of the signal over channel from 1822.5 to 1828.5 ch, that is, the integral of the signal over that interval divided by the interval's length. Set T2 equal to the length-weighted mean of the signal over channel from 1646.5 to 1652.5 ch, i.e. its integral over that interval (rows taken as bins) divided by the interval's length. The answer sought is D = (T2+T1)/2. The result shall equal 474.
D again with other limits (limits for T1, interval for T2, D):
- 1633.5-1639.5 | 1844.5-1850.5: 429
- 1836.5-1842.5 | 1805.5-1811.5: 443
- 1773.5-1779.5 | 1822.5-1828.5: 424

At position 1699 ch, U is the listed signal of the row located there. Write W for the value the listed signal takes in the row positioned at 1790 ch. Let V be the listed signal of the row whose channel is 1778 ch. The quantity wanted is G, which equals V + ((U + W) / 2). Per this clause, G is 655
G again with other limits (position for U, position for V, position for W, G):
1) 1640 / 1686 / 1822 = 882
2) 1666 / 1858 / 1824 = 910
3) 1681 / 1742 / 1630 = 894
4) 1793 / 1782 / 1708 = 627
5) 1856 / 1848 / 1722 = 851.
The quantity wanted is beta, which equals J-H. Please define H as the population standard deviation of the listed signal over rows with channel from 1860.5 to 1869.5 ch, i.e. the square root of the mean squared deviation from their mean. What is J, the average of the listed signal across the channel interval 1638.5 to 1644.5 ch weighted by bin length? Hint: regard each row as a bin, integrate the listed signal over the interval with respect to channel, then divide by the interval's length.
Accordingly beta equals 395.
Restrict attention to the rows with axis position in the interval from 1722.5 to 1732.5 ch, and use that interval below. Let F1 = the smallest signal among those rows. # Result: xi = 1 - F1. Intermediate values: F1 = 418.8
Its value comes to -418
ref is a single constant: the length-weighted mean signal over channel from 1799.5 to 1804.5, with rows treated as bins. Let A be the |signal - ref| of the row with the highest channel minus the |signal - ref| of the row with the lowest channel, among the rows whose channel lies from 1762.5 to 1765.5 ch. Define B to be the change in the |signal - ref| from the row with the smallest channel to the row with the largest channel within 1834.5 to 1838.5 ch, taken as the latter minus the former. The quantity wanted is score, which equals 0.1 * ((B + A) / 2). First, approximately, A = -26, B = -8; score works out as -2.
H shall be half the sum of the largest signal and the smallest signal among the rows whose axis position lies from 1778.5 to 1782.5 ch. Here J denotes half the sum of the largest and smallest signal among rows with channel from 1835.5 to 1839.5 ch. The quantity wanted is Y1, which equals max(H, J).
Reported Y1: 434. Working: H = 259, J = 434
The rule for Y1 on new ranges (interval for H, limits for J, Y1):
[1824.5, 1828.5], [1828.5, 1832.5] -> 504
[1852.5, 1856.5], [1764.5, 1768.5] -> 451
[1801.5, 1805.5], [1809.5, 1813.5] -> 475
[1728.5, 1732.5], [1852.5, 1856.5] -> 444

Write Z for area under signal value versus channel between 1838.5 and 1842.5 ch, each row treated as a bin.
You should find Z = 1707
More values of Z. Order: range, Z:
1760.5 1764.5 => 1929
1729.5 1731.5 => 887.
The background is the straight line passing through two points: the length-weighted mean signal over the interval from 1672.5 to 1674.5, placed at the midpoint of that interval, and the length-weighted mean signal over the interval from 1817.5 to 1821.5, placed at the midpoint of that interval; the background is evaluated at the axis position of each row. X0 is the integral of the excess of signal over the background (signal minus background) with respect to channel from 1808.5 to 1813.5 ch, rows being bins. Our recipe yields -346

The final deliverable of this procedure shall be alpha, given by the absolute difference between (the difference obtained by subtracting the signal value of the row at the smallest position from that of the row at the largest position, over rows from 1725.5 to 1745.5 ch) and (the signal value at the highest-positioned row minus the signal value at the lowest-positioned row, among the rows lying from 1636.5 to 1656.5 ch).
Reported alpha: 35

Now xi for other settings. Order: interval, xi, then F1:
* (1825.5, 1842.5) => -420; 420.6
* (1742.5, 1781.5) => -247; 247.7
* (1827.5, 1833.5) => -464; 464.7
